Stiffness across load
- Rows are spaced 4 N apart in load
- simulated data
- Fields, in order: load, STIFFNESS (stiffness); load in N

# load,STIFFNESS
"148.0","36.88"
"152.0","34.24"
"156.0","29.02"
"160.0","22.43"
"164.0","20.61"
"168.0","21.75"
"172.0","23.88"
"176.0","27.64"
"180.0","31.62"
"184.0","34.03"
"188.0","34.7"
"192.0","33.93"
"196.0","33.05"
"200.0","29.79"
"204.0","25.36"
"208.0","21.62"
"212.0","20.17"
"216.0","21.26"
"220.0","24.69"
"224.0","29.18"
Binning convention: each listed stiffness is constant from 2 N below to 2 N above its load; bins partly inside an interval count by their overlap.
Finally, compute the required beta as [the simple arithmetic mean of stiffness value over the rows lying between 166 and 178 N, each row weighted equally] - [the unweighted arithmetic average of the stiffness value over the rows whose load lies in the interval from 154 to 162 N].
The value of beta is -1.3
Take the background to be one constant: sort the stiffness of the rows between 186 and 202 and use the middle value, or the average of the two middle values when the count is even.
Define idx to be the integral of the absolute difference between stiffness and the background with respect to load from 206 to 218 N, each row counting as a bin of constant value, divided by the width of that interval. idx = 12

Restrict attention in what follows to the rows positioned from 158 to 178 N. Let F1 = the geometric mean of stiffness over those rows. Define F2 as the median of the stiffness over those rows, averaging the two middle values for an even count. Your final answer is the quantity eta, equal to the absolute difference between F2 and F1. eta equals 0.71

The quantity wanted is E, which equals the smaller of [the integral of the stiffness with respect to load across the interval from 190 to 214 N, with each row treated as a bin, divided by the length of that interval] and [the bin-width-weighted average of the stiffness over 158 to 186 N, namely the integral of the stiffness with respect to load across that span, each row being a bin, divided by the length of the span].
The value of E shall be 26.0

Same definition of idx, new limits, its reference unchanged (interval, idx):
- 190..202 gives 2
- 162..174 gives 11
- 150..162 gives 5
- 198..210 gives 8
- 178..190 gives 1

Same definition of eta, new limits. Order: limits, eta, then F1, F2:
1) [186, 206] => 1.89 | 31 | 33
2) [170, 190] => 1.54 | 30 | 32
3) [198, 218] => 1.77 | 23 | 22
